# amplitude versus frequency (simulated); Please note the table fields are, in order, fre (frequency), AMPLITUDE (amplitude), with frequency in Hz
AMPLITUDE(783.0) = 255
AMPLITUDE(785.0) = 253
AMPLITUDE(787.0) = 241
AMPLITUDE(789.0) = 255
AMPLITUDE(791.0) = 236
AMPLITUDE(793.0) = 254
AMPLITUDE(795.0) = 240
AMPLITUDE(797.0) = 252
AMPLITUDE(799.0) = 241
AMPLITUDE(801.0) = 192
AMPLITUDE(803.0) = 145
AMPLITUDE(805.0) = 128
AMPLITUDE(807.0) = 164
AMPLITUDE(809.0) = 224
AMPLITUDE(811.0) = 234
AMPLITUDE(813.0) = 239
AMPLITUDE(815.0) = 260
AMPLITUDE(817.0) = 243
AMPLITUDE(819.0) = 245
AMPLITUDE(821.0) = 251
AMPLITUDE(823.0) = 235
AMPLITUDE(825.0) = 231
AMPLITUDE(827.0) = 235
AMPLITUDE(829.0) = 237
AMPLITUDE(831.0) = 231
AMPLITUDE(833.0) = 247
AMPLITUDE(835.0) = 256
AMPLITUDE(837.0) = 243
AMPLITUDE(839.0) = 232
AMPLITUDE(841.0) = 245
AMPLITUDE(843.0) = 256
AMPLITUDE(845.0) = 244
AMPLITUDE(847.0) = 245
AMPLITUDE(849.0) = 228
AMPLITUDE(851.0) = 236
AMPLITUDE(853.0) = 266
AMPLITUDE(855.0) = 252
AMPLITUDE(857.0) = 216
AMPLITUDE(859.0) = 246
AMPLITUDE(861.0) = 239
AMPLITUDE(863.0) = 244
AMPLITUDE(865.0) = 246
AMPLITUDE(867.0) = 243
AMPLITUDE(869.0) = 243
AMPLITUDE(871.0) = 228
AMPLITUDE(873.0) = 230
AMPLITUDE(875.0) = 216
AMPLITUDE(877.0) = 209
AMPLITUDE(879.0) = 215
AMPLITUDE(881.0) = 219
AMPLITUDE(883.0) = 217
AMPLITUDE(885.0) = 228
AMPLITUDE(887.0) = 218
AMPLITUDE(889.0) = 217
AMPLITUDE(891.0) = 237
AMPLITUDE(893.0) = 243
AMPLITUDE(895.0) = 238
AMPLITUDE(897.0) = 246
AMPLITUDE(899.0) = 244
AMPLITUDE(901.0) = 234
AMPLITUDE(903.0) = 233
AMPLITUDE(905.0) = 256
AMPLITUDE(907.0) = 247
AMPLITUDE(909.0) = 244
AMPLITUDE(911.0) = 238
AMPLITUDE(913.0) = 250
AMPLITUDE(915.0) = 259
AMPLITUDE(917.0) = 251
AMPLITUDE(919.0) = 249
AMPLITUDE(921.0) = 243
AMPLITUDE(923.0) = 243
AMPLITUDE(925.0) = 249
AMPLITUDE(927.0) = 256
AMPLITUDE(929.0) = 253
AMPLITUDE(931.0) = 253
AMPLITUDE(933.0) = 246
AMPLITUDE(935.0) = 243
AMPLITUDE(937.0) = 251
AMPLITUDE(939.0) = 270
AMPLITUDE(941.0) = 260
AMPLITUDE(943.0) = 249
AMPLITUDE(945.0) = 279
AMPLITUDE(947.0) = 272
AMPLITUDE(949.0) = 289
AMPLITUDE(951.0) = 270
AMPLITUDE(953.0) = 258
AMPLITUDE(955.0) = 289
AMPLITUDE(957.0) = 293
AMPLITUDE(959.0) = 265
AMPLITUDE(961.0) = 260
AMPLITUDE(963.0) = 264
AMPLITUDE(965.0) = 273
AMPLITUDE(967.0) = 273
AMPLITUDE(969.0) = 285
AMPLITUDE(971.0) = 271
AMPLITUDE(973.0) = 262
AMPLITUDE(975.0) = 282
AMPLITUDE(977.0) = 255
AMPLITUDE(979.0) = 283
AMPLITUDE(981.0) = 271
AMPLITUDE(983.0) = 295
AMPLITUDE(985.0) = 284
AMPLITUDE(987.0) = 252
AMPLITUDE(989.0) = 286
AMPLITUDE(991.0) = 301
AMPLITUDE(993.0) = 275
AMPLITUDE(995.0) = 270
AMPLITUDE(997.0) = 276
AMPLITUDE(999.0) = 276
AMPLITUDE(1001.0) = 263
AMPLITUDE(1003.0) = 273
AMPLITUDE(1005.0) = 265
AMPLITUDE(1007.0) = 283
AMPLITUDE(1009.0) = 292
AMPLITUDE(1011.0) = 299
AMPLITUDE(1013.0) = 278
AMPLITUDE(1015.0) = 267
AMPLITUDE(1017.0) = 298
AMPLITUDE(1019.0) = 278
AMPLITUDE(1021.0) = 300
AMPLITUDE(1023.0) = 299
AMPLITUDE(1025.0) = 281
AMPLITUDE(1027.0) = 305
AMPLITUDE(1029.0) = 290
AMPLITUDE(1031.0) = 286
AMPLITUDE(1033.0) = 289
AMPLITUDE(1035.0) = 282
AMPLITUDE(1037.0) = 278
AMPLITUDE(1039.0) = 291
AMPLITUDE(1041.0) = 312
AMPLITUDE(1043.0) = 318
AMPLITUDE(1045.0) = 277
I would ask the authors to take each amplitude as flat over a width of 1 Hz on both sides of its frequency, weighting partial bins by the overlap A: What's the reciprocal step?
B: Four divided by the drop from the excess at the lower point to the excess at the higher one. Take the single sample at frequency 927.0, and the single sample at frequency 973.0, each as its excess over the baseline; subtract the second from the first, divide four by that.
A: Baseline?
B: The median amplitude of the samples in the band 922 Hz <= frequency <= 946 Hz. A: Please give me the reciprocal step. -0.67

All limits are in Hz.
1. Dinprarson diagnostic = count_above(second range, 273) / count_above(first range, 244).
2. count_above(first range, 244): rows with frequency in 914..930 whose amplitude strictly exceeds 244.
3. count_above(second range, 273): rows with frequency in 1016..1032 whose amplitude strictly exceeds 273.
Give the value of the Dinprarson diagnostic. 1.3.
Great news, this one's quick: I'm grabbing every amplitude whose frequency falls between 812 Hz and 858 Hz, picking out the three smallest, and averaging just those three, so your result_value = 225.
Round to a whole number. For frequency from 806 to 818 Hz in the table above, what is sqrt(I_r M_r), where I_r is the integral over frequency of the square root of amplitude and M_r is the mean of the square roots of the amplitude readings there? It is 52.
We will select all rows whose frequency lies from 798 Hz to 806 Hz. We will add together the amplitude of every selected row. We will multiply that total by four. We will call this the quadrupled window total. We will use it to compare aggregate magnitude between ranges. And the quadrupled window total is 2824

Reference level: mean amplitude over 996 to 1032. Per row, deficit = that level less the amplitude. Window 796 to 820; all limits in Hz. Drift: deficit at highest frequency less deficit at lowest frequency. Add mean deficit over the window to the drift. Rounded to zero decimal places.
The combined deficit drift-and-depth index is 77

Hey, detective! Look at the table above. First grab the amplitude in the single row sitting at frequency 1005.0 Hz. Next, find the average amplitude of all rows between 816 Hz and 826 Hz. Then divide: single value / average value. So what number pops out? 1.10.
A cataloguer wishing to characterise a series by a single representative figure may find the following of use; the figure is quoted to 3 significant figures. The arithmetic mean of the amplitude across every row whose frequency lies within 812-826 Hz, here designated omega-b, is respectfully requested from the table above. 243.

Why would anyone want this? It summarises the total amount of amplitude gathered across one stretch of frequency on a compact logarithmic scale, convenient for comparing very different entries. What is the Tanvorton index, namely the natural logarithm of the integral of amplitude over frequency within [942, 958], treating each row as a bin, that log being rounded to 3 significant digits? 8.39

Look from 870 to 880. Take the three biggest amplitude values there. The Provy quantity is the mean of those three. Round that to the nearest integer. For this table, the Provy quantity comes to 225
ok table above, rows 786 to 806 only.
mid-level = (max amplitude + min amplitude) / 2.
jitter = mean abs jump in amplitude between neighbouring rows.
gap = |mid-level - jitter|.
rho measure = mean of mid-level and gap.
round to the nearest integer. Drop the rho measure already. 180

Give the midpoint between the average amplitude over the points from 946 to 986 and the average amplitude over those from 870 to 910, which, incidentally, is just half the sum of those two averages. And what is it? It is 253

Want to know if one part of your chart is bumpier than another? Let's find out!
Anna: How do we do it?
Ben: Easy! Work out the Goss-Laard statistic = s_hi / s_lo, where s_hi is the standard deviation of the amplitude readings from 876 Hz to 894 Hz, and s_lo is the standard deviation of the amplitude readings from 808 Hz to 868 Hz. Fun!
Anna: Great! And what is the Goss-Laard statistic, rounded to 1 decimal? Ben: 1.0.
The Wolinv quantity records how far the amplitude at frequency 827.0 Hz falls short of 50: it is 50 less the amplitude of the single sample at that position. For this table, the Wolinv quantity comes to -185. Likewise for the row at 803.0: -95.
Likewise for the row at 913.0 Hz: -200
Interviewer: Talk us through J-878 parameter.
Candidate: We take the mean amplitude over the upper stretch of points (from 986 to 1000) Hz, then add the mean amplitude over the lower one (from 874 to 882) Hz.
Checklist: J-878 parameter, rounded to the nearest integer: 491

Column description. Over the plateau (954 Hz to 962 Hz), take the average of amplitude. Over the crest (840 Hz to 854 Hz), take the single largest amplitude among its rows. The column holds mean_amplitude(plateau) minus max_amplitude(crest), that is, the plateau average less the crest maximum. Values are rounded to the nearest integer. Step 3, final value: 11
